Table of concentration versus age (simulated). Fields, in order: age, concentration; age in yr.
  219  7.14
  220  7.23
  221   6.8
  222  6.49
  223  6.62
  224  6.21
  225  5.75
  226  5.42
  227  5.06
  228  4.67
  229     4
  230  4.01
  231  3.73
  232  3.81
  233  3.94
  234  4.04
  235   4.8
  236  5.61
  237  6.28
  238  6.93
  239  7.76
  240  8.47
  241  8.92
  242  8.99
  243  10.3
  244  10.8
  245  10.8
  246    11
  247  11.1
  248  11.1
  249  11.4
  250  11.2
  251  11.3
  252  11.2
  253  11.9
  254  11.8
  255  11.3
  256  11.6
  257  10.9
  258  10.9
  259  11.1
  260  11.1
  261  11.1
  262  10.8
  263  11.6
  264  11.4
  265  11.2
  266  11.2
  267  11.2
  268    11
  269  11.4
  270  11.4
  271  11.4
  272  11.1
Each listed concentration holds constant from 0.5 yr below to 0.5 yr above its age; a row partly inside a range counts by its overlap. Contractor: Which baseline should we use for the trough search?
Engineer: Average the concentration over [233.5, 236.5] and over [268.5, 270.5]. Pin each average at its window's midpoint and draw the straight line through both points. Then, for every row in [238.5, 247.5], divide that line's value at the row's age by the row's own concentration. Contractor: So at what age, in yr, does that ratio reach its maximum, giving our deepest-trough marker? 239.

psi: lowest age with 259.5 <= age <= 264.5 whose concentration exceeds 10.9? 260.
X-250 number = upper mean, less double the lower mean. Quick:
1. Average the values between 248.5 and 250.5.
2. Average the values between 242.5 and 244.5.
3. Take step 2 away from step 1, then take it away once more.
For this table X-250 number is -10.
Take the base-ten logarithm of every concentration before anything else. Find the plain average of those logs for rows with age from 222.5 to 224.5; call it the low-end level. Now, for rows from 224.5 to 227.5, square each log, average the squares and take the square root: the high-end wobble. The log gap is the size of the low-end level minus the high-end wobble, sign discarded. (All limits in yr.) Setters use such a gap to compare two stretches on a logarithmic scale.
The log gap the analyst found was 0.07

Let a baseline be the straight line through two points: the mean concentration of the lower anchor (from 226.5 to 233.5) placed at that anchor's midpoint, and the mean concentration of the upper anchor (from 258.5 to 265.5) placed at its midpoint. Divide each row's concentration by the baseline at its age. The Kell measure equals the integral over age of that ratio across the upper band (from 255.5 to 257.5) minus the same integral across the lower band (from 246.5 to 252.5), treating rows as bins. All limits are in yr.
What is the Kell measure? -5.7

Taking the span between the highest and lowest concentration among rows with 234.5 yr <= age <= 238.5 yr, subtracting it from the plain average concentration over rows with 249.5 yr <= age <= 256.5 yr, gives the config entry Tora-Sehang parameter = 9.3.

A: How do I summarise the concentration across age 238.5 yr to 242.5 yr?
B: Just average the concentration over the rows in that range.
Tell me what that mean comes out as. 8.5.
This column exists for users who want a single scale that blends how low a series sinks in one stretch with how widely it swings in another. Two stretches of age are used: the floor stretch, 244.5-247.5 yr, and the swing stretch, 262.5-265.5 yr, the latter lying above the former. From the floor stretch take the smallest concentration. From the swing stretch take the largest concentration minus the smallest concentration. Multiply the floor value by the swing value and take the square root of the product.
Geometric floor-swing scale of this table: 2.1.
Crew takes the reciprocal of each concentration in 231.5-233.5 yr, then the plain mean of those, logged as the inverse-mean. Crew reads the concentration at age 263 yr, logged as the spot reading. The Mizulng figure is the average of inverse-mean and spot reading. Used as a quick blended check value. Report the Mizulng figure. 5.93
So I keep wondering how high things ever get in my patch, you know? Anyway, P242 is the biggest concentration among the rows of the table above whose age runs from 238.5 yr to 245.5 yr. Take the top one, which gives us 10.8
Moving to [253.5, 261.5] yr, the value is 11.8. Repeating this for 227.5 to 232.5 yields 4.67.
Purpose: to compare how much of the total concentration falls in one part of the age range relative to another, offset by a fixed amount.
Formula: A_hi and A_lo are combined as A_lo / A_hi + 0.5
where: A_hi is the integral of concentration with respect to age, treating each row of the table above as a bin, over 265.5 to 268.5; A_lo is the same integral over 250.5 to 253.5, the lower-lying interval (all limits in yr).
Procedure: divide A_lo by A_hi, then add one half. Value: 1.53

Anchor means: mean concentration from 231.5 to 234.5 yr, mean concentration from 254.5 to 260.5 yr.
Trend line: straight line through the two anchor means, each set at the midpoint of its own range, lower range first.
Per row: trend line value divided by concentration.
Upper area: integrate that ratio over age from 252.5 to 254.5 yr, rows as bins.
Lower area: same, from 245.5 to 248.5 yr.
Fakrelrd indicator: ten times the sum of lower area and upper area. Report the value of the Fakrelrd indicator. 39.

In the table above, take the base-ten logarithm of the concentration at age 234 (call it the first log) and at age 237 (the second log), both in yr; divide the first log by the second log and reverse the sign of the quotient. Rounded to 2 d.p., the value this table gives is -0.76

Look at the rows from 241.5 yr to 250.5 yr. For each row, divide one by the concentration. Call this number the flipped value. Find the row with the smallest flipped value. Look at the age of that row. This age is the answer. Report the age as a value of 249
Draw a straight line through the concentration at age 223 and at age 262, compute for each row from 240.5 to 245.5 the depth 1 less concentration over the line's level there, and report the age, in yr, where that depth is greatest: 242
